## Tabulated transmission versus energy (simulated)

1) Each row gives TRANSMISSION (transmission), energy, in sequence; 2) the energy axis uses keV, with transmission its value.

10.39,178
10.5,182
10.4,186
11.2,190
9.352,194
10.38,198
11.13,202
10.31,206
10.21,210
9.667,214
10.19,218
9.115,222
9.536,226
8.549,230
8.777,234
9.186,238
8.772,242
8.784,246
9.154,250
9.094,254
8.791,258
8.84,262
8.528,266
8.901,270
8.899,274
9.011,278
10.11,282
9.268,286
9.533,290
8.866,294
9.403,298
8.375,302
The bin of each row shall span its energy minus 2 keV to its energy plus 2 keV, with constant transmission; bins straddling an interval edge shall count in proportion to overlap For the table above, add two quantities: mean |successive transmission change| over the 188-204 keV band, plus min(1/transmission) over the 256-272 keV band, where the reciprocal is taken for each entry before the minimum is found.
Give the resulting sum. 1.3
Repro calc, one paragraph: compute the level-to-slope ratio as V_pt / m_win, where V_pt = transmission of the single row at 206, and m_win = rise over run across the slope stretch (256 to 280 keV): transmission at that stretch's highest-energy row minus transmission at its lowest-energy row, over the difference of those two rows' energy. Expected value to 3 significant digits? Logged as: 937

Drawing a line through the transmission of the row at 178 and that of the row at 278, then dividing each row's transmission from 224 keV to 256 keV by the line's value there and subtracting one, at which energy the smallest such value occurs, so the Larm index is 230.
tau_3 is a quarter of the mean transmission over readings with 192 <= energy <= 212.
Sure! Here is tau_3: 2.57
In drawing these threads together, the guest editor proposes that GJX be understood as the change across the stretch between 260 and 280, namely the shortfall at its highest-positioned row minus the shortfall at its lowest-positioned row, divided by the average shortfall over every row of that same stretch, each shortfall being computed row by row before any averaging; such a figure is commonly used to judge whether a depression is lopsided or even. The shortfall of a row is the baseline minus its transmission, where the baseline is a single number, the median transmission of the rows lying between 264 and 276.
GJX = -2.7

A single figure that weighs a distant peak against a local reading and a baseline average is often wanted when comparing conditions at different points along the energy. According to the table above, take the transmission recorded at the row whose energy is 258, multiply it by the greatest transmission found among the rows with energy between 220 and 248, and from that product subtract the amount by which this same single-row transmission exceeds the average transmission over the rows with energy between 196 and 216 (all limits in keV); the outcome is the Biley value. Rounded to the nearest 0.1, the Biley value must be 85.4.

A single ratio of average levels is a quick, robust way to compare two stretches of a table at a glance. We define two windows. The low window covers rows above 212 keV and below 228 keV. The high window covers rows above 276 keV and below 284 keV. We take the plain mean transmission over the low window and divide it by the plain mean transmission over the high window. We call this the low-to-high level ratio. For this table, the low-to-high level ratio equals 1.01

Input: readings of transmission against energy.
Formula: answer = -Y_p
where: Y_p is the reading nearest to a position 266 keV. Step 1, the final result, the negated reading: -8.5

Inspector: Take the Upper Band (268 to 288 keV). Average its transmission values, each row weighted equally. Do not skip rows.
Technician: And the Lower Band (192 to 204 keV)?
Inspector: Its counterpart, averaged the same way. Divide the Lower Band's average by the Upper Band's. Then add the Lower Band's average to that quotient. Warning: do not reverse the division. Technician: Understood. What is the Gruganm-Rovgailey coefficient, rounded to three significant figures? 11.4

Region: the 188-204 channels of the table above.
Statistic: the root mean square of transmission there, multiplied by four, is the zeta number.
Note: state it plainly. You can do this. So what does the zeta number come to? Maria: 42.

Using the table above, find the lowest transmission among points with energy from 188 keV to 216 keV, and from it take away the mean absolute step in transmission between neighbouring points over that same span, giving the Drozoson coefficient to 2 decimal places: 8.50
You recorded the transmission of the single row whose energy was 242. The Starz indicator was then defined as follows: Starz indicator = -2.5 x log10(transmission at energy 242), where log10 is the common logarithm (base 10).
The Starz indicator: -2.36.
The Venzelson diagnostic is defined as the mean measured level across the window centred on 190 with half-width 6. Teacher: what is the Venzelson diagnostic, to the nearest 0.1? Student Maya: 10.3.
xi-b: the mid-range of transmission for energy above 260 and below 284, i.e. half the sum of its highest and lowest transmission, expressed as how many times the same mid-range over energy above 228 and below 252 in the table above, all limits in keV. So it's 1.05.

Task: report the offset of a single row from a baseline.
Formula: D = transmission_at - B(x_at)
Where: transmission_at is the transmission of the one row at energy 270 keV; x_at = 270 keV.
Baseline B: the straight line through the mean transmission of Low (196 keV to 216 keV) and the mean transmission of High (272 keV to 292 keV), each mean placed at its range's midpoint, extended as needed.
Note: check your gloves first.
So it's -0.62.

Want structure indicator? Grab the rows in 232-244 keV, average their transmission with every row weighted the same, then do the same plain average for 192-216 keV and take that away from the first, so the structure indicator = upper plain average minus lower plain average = -1.3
